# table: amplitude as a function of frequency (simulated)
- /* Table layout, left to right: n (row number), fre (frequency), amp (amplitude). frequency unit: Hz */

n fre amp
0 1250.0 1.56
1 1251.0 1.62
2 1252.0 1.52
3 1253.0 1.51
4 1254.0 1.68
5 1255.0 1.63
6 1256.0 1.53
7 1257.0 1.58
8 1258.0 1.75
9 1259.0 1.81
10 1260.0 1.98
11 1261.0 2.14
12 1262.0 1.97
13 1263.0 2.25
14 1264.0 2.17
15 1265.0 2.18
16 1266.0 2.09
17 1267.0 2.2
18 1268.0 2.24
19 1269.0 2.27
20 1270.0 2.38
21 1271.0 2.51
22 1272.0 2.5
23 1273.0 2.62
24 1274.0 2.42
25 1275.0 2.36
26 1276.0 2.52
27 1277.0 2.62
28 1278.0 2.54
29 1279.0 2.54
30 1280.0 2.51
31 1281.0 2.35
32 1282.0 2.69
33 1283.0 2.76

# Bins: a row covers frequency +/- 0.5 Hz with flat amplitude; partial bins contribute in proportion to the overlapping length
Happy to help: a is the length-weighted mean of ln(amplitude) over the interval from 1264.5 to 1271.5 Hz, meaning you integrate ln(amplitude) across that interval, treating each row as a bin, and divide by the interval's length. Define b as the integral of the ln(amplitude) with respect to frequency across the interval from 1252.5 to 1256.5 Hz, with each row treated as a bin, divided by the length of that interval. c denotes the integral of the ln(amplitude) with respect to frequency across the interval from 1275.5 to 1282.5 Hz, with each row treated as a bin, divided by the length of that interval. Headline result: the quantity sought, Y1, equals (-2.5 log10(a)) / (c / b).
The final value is 0.11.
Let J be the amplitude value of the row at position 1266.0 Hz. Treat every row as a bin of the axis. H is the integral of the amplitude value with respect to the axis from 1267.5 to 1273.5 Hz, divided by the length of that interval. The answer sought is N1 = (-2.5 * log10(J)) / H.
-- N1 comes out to -0.33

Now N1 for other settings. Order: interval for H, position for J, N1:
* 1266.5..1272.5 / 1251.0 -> -0.22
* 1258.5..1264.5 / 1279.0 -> -0.49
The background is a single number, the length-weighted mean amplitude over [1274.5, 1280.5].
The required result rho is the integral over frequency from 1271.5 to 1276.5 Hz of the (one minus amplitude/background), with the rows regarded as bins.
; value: 0.1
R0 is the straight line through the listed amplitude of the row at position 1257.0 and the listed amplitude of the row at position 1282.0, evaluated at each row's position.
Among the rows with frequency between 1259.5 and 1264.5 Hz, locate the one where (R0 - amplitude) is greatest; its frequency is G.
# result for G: 1262.0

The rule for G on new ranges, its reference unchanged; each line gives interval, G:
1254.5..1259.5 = 1256.0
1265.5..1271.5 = 1266.0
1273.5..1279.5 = 1275.0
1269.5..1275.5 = 1275.0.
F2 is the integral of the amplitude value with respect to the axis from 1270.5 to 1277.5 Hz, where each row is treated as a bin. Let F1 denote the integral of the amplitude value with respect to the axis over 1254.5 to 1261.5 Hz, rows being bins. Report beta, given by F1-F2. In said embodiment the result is -5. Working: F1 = 12.4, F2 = 18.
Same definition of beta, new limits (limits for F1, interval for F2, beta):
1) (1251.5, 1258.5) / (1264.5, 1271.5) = -5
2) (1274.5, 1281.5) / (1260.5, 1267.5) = 2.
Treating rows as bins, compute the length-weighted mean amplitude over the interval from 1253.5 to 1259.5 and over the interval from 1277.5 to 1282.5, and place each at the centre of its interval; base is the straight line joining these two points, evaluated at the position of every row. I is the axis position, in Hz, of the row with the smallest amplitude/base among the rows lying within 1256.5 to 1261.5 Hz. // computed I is 1257.0 Hz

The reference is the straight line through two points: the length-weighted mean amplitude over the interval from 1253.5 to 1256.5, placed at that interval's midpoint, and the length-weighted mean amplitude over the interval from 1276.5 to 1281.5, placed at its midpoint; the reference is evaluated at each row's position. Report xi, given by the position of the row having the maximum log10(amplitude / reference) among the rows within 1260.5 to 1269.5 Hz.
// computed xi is 1263.0 Hz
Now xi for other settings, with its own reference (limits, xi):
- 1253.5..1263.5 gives 1263.0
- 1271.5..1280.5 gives 1273.0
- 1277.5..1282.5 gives 1278.0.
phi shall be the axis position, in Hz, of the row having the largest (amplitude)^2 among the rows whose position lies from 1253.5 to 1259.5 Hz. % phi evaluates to 1259.0 Hz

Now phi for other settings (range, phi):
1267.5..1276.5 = 1273.0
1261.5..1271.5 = 1271.0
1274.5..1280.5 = 1277.0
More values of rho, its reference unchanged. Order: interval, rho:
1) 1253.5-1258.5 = 1.8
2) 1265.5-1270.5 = 0.6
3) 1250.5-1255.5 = 1.8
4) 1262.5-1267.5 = 0.7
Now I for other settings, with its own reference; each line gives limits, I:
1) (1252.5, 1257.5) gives 1256.0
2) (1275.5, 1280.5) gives 1280.0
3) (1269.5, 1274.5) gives 1274.0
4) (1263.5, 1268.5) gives 1266.0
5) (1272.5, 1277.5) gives 1275.0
